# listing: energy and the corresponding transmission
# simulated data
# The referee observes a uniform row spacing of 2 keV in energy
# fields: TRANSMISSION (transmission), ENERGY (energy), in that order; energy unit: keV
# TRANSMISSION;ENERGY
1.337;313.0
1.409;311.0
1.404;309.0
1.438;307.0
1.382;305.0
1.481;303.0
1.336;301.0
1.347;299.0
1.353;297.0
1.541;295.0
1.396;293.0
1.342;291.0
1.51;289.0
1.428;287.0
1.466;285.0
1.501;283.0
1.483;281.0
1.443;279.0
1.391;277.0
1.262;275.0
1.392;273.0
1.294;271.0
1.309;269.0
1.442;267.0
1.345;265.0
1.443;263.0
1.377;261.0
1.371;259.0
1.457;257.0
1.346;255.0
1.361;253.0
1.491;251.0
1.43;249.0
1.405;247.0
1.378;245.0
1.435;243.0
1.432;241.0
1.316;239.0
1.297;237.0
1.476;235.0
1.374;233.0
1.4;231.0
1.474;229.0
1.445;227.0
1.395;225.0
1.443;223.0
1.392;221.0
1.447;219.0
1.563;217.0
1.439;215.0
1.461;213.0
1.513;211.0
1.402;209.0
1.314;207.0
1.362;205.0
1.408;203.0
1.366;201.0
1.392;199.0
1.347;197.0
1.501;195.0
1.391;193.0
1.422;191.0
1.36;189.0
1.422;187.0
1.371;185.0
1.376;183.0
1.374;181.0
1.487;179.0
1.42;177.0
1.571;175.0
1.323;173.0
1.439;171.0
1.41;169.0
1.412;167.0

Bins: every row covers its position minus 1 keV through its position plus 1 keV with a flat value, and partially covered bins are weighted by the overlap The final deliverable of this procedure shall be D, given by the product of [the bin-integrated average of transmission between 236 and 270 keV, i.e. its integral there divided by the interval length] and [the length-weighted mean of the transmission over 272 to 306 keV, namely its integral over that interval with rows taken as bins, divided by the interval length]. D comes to 1.97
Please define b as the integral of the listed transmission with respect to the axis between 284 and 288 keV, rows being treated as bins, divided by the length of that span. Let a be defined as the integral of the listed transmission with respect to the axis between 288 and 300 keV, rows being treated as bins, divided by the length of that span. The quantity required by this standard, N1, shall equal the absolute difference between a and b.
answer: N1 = 0.032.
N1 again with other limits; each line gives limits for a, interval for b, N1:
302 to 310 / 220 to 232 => 0.001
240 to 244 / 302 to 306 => 0.002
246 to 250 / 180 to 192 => 0.030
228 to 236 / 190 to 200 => 0.020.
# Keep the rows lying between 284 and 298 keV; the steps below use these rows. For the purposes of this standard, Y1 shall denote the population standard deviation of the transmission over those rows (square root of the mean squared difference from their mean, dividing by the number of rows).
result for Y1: 0.070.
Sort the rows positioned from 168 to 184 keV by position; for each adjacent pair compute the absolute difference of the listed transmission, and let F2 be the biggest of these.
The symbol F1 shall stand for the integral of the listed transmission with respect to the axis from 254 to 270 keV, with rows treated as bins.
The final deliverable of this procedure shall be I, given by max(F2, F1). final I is 22.2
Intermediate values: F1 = 22.2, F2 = 0.25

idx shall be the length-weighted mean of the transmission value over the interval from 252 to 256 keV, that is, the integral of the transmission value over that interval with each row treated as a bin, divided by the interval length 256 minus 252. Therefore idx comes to 1.35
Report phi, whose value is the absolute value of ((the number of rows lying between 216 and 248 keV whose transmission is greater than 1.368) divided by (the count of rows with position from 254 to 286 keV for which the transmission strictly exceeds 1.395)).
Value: 2.00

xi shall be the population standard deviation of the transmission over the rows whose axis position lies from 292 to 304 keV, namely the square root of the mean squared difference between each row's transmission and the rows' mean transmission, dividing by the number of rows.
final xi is 0.08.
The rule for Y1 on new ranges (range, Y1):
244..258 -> 0.049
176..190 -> 0.042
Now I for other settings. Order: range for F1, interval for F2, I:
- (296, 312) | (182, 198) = 22.3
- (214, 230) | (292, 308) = 23.2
